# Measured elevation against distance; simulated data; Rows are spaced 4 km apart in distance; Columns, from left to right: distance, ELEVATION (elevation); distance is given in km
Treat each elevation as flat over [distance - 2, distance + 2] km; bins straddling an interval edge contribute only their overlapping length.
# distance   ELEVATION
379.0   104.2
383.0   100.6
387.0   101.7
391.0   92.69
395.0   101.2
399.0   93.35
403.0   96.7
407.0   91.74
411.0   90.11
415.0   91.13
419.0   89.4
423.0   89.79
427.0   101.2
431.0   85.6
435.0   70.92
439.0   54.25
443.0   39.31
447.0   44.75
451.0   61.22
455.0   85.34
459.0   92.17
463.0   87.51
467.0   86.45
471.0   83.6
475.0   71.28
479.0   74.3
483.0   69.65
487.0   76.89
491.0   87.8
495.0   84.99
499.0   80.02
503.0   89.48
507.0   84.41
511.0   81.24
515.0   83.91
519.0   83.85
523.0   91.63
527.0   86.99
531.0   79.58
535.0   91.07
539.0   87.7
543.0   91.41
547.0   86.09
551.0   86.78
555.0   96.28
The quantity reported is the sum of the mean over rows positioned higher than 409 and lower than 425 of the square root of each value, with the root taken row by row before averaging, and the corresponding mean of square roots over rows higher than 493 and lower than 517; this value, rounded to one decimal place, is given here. 18.7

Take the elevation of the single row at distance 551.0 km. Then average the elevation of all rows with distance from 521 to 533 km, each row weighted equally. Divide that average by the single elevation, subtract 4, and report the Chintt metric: -3.01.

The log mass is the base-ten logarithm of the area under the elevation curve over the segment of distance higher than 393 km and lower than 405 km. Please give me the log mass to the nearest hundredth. 3.07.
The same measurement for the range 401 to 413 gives 3.05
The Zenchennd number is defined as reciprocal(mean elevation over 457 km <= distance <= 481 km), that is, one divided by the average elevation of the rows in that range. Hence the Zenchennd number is 0.0121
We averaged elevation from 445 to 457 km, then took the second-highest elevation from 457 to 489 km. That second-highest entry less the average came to 24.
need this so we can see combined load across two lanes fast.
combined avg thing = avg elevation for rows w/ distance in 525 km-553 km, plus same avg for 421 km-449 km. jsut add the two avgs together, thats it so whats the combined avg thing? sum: 156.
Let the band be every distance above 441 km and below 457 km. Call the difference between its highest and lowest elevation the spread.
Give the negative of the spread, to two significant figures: -46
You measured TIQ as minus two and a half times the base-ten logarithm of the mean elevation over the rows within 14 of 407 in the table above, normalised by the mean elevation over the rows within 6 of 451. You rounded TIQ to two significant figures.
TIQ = -0.41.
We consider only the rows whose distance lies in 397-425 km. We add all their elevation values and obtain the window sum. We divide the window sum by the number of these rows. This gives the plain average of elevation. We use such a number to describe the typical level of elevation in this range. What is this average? 92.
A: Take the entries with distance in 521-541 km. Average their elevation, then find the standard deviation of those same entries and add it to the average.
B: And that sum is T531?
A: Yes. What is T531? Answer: 92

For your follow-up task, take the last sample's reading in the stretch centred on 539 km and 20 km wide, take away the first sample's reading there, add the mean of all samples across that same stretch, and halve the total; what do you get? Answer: 46.8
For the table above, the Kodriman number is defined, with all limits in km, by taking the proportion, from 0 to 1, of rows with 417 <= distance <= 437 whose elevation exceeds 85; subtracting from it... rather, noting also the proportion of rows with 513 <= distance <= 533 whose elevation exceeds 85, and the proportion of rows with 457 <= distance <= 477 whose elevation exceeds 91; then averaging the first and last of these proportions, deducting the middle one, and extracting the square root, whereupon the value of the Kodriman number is 0.3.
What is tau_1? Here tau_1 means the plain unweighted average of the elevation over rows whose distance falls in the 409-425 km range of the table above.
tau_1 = 90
